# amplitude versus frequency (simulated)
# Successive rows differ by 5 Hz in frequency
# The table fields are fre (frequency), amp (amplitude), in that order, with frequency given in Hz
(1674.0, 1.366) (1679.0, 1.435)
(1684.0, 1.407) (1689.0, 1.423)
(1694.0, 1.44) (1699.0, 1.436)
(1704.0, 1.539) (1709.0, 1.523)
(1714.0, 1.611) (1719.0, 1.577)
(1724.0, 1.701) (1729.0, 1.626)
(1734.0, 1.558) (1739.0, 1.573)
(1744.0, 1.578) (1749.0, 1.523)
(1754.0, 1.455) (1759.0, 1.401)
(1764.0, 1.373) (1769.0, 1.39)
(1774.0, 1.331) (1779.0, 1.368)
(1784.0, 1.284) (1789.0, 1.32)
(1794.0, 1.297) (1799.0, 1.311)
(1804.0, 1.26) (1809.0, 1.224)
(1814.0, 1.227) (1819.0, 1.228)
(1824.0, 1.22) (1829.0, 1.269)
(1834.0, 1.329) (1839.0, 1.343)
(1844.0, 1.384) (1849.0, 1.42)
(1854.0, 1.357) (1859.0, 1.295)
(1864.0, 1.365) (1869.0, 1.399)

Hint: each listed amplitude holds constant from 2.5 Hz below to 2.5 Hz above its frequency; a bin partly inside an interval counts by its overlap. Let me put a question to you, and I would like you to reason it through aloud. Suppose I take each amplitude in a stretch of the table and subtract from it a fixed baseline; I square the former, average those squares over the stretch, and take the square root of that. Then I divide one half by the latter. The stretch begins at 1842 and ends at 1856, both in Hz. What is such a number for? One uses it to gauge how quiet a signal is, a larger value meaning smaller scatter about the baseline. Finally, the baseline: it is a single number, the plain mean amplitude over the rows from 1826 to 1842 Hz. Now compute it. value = 6.4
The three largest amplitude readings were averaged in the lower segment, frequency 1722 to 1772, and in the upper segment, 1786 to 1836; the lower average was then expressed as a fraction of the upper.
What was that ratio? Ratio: 1.24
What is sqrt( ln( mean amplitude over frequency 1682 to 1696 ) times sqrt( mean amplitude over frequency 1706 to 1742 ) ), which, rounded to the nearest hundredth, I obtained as 0.67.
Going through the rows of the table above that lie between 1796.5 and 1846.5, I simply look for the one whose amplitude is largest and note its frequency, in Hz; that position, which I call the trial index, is 1844.0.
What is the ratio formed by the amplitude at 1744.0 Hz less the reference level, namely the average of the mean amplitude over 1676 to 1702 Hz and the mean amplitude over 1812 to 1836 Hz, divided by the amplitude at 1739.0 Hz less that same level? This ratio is 1.0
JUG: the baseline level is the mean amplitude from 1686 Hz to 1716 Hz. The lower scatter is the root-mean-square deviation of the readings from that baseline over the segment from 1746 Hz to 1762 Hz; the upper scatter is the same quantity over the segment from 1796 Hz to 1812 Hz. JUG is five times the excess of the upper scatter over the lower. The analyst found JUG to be 0.9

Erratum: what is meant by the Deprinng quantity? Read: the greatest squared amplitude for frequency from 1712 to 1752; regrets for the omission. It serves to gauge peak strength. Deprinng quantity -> 2.9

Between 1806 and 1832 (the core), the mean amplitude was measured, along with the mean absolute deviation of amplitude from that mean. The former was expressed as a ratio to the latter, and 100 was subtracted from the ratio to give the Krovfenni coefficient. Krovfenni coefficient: -13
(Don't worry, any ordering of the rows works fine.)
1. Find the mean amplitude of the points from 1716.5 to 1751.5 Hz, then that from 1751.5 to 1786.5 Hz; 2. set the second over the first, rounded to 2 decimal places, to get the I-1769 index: 0.86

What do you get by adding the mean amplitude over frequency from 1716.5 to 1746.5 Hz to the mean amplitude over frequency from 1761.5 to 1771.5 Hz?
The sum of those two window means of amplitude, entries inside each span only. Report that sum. 2.98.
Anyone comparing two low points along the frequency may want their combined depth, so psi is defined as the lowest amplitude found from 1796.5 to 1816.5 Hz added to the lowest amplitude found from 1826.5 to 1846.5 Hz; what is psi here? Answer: 2.49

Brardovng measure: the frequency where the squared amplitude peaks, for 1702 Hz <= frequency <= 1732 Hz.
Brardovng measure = 1724.0 Hz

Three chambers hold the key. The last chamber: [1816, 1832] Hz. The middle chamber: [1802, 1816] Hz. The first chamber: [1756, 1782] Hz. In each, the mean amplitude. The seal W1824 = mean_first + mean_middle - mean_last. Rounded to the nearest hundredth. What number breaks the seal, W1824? 1.37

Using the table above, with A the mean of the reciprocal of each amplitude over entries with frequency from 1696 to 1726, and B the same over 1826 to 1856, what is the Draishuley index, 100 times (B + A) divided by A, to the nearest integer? 216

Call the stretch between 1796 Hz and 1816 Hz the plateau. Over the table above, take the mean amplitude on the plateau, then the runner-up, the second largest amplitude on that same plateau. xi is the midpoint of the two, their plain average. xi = 1.26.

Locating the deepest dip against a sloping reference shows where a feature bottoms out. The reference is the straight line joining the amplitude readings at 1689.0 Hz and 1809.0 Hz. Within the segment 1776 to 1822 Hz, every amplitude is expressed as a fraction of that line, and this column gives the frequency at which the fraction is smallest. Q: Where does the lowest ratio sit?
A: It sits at 1809.0 Hz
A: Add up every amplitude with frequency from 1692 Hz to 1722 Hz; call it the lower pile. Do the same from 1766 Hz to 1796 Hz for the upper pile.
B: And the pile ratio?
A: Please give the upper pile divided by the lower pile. 0.88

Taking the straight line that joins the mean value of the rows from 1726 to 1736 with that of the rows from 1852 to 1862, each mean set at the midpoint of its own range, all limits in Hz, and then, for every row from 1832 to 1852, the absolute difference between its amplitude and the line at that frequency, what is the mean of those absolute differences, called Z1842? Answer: 0.04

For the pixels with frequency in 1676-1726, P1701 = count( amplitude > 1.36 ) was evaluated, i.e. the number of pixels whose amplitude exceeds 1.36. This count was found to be 10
